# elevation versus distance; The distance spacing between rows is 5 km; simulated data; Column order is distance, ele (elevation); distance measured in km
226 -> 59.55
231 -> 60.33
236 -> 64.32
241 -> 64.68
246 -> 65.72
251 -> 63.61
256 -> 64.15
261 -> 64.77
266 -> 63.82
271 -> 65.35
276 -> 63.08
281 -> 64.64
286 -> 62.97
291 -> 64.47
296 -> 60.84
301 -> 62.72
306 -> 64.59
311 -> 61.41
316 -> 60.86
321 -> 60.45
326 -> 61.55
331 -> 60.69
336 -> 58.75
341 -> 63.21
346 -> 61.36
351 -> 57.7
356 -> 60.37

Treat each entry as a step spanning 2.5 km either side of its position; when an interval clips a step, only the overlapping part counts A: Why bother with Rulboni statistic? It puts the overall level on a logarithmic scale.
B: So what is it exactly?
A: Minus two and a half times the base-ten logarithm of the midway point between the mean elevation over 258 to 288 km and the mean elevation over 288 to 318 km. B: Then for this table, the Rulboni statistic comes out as -4.50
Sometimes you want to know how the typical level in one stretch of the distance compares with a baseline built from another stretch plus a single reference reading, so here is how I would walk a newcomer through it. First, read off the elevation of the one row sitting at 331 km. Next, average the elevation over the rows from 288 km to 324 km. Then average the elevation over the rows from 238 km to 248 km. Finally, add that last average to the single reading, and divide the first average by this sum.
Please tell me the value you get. 0.494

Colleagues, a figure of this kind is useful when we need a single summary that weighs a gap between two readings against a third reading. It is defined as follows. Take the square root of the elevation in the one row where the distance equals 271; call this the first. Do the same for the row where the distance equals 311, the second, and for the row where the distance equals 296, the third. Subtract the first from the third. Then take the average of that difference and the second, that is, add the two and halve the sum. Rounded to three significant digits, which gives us 3.78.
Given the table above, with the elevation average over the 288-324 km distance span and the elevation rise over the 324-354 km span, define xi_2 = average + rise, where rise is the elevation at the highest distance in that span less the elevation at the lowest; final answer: 58.3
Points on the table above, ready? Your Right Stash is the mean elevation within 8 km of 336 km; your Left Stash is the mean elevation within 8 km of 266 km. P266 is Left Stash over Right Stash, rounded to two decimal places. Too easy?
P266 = 1.06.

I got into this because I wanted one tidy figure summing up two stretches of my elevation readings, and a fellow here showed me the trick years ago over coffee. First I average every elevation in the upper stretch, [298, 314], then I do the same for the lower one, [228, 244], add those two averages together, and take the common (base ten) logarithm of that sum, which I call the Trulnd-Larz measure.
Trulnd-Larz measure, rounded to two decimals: 2.10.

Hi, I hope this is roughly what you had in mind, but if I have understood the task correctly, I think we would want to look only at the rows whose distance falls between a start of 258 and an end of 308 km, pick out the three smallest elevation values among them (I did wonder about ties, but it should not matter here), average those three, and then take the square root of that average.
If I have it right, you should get 7.89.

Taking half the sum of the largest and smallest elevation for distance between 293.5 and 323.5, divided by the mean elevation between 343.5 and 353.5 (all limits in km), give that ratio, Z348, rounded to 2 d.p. 1.05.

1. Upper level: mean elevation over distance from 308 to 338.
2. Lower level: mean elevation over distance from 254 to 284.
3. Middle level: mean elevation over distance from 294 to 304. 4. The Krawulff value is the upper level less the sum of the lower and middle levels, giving -65.5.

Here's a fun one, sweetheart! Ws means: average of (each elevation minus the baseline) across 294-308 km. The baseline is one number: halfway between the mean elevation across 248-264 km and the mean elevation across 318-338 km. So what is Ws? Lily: 0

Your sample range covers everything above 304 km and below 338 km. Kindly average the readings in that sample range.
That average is 61.2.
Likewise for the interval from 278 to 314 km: 63.1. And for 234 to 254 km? 64.6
